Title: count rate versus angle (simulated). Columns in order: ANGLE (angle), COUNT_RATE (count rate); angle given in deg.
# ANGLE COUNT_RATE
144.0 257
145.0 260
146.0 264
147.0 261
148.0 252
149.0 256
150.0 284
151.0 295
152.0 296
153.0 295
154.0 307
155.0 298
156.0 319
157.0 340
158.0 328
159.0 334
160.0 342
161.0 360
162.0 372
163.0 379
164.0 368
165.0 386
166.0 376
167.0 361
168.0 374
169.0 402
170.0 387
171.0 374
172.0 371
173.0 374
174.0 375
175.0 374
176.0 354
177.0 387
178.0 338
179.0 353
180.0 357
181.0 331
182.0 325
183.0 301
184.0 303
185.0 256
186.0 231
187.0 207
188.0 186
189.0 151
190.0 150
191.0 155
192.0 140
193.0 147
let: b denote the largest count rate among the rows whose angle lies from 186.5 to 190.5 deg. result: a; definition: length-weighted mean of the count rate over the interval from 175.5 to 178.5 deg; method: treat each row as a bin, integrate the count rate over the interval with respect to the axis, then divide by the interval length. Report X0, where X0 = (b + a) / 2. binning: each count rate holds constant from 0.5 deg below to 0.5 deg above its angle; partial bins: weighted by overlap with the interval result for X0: 283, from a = 360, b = 207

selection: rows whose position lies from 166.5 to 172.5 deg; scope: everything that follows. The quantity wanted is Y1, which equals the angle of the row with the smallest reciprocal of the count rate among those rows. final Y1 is 169.0 deg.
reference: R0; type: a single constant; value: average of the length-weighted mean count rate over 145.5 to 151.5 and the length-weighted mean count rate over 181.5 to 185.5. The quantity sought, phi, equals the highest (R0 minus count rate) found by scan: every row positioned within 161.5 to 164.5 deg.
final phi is -86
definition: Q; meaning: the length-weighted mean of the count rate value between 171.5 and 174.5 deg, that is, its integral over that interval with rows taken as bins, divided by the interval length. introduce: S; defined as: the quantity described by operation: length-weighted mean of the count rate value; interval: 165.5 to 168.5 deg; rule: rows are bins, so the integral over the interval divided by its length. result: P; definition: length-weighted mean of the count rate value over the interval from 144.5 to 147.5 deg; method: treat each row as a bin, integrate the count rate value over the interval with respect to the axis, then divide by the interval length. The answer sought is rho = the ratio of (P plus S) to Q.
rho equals 1.69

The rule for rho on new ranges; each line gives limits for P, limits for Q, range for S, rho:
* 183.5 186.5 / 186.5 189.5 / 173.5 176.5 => 3.48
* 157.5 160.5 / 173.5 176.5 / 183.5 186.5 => 1.63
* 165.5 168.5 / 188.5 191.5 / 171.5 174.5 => 4.89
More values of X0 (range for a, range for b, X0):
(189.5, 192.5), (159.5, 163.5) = 264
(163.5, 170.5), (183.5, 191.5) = 341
